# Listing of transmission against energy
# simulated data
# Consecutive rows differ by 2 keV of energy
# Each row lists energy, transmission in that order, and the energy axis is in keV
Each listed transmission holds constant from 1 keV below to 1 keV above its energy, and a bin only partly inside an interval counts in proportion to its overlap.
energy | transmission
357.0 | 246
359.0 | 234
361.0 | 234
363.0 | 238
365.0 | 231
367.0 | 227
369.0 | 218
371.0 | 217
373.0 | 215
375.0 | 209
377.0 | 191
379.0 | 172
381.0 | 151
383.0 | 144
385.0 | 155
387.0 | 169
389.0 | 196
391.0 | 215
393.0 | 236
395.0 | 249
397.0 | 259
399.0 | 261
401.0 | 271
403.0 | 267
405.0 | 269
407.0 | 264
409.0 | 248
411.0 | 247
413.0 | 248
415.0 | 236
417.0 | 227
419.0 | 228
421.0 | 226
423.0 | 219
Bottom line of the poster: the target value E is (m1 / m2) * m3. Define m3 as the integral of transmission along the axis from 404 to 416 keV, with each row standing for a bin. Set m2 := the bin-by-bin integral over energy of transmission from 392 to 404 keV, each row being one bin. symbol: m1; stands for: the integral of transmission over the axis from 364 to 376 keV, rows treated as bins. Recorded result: 2581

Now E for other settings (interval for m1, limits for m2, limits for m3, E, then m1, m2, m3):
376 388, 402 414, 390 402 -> 1898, 1964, 3086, 2982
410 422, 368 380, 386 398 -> 3060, 2824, 2444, 2648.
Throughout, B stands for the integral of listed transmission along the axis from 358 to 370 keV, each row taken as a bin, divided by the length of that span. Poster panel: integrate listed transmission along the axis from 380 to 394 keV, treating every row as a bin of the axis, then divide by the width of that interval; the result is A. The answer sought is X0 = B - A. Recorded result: 49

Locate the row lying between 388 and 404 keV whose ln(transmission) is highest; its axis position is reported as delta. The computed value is 401.0 keV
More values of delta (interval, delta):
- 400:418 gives 401.0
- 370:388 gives 371.0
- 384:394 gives 393.0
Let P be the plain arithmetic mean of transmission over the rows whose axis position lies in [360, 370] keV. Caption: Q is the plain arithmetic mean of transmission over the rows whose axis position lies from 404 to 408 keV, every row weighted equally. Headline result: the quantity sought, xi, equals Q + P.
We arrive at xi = 496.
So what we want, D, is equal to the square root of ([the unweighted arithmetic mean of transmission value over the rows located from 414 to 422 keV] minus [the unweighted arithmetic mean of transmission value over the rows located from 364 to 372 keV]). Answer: 2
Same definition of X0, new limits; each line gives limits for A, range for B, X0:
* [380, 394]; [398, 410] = 82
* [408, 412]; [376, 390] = -79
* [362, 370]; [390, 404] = 23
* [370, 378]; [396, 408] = 57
